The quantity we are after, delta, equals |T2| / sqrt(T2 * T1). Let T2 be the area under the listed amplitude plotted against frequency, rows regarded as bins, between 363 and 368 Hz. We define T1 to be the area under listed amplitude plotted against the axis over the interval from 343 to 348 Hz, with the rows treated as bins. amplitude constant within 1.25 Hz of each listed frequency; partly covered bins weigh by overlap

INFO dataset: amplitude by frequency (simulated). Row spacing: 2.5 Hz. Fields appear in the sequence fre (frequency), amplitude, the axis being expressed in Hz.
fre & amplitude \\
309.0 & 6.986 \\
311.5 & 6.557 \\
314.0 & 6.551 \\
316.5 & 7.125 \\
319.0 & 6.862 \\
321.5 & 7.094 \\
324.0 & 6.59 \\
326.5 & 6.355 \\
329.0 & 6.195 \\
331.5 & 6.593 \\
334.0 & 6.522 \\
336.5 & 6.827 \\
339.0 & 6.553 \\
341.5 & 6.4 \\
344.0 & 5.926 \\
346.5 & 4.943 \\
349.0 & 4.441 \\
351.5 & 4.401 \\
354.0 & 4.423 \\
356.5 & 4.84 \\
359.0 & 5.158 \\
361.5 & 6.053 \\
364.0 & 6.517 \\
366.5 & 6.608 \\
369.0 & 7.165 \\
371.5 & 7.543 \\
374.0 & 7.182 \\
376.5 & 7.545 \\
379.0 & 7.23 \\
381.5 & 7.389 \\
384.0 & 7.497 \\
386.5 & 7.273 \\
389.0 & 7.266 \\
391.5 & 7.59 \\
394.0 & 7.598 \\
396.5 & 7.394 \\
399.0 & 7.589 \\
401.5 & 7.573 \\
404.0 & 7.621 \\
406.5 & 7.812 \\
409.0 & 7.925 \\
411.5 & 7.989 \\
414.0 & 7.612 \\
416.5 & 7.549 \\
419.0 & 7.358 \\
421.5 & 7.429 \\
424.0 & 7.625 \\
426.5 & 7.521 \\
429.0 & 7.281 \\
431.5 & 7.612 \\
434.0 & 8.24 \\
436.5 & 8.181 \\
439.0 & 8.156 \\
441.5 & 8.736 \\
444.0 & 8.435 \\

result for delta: 1.11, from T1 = 26.8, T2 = 33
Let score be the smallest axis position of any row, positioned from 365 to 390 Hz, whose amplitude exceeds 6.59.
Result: 366.5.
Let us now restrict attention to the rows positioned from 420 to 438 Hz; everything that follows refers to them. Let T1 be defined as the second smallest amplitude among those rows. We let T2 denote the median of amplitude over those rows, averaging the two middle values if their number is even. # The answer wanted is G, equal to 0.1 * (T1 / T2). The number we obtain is 0.098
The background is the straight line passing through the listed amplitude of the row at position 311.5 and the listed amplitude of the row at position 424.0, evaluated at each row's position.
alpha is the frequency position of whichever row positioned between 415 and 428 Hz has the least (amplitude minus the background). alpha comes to 419.0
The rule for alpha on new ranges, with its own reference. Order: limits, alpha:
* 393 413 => 396.5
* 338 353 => 351.5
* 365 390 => 366.5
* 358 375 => 359.0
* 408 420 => 419.0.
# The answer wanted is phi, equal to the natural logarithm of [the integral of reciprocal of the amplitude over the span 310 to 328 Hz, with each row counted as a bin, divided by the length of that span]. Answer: -1.90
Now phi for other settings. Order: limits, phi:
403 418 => -2.05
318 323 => -1.94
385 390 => -1.99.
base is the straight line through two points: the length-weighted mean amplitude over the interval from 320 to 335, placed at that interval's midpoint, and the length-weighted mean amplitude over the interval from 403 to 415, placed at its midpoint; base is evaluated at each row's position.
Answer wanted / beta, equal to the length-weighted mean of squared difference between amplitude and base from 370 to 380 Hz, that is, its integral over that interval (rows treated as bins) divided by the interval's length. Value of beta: 0.04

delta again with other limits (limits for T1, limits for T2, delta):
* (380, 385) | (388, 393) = 1.00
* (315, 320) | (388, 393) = 1.03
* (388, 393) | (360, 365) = 0.91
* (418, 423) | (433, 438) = 1.05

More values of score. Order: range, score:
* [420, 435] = 421.5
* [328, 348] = 331.5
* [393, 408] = 394.0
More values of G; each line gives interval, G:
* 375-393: 0.098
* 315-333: 0.096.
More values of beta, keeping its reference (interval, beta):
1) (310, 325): 0.21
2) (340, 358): 3.95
